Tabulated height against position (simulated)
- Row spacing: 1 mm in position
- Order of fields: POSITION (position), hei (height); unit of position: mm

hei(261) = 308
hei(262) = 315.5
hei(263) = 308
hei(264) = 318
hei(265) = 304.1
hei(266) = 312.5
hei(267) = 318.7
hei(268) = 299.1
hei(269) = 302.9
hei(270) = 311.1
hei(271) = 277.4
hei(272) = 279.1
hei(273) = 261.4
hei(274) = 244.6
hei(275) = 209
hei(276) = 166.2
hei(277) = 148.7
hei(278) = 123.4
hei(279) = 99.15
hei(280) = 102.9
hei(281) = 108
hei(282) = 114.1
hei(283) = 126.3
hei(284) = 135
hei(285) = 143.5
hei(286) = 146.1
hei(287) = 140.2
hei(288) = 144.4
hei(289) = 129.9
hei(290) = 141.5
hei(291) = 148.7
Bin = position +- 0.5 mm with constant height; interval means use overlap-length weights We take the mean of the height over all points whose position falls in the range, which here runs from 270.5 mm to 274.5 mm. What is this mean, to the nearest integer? 266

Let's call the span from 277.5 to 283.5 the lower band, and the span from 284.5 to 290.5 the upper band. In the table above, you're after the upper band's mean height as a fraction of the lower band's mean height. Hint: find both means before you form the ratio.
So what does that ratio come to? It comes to 1.3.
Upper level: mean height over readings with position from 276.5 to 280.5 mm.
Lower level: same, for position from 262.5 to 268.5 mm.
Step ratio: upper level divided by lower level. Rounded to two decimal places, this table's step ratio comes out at 0.38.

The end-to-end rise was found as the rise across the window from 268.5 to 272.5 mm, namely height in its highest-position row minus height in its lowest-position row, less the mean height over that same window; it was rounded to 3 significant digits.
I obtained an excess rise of -316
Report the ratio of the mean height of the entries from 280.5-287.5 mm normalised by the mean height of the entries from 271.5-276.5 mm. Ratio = 0.56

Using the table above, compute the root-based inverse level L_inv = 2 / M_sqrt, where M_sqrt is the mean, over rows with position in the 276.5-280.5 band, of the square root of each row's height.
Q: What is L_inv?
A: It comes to 0.18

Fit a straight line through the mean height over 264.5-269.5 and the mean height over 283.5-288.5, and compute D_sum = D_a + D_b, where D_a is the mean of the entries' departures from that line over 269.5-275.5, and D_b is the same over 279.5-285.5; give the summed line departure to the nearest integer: -46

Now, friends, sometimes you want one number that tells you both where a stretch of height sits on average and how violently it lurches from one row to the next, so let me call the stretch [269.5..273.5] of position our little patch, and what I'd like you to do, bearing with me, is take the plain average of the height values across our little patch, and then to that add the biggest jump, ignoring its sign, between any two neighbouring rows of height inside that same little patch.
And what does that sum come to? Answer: 316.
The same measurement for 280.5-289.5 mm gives 146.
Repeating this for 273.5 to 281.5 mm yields 193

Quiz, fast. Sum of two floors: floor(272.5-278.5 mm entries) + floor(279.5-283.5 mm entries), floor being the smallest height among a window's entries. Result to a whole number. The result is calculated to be 226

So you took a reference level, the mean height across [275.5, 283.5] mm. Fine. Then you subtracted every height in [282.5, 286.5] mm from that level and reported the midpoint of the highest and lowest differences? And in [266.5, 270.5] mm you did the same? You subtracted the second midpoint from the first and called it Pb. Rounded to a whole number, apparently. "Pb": 173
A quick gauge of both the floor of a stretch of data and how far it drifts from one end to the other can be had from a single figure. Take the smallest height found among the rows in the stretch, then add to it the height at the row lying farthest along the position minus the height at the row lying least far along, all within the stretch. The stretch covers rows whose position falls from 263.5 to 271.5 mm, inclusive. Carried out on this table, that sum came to 237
